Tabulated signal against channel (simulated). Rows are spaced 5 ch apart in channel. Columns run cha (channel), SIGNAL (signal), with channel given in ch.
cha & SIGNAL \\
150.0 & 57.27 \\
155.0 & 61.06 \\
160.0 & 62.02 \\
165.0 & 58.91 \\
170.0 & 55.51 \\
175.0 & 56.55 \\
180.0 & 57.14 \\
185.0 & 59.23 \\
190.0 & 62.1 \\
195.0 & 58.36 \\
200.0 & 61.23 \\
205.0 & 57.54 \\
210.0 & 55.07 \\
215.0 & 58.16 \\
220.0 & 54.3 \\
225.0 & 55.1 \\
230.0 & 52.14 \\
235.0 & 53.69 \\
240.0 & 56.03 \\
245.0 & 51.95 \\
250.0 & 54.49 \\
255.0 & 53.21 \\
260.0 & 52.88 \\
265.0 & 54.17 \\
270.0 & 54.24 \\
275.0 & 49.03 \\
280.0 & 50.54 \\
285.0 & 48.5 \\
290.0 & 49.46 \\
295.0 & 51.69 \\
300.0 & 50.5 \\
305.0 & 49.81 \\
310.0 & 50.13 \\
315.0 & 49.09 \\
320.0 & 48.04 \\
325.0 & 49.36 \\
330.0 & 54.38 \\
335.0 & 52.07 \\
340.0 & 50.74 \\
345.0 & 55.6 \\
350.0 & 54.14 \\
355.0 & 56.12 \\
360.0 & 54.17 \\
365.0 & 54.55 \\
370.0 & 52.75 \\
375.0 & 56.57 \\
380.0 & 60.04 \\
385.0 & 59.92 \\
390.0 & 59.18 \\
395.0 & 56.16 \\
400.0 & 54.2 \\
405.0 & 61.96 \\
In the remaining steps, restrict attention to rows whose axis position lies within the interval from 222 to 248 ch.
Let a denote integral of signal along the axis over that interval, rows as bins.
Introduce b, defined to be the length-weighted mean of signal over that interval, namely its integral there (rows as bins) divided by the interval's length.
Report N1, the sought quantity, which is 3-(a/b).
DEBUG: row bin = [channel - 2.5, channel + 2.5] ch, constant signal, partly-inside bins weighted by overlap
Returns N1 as -23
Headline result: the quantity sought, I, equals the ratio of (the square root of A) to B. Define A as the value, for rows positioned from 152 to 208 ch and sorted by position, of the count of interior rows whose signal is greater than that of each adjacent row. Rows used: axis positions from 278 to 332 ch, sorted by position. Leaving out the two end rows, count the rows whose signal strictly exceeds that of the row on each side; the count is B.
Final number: 0.87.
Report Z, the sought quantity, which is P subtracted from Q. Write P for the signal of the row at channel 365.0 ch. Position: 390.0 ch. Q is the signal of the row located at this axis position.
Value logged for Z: 5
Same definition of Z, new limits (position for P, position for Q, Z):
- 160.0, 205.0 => -4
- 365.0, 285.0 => -6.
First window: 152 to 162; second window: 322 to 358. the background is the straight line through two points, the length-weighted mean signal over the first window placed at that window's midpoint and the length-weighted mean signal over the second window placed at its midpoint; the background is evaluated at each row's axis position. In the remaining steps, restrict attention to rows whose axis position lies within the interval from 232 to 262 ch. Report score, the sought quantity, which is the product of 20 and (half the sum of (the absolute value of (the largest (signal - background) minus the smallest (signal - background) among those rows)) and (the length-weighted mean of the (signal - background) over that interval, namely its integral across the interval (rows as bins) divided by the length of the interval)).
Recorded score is 3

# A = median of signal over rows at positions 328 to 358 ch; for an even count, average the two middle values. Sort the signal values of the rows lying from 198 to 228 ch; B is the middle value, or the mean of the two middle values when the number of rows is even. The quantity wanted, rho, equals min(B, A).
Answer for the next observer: 54.3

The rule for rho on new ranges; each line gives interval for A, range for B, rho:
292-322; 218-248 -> 50.0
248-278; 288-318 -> 50.0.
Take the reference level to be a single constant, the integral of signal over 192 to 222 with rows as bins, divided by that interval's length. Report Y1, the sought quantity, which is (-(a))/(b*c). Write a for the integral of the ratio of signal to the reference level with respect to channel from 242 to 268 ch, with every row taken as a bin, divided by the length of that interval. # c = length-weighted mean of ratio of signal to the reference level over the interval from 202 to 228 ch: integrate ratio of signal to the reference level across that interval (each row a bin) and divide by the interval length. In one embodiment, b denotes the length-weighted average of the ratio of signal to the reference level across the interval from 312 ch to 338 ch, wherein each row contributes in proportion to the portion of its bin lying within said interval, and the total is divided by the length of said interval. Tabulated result -1.08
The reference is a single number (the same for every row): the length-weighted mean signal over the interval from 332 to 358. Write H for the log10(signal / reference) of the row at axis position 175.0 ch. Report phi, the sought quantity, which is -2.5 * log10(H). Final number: 4.1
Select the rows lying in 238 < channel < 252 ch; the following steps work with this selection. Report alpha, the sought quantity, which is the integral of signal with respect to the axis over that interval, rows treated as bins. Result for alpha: 757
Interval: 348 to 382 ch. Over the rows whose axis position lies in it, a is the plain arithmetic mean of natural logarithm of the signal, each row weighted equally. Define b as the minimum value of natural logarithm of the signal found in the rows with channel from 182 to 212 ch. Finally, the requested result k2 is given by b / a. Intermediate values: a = 4.015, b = 4.01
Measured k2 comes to 1.00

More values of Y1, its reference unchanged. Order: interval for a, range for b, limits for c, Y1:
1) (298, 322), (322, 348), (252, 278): -1.03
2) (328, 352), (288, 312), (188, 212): -1.04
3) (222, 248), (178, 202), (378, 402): -0.90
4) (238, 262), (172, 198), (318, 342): -1.03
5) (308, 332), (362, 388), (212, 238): -0.93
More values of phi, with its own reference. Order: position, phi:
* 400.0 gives 6.1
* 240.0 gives 4.4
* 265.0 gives 6.2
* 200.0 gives 3.1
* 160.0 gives 3.0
